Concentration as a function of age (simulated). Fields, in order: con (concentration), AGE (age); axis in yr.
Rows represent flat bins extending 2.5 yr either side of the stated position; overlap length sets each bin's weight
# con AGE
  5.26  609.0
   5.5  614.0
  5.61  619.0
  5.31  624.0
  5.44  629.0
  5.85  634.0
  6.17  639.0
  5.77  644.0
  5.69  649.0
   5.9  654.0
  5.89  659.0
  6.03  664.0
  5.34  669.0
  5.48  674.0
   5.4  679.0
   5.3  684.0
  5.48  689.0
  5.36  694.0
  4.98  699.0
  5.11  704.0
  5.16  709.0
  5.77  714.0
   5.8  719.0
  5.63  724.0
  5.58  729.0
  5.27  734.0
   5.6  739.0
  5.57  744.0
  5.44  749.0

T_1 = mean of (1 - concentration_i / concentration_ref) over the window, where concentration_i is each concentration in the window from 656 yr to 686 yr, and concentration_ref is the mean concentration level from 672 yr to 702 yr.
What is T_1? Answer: -0.05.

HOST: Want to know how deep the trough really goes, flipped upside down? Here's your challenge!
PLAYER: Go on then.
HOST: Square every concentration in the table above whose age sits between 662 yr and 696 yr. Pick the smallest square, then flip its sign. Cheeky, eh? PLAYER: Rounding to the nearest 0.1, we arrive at -28.1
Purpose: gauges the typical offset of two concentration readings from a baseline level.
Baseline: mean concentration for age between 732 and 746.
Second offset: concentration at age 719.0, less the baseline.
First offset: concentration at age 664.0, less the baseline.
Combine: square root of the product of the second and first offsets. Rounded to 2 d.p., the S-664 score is 0.42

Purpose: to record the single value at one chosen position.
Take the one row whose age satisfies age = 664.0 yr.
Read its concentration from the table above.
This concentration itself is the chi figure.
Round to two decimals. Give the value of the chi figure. 6.03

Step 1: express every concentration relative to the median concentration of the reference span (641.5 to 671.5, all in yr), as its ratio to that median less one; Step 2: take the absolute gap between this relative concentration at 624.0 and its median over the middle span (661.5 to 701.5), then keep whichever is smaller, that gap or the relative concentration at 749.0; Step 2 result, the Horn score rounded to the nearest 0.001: -0.067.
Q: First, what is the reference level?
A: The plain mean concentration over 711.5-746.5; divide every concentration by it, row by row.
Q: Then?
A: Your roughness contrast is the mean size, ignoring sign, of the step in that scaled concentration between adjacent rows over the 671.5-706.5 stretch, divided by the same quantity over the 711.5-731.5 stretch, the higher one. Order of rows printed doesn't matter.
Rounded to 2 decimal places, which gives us 1.98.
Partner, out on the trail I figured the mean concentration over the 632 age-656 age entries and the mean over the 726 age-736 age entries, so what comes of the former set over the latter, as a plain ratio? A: 1.08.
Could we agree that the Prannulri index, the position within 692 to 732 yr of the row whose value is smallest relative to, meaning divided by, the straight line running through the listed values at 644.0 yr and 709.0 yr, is 699.0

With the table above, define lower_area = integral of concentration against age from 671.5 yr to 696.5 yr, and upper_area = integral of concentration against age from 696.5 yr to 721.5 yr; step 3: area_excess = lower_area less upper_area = 1.0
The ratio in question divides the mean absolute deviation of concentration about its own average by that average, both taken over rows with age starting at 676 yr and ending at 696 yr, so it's 0.010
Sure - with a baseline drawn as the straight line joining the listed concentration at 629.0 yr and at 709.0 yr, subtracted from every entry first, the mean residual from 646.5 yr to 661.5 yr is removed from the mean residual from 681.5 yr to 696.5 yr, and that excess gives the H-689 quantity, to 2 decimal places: -0.32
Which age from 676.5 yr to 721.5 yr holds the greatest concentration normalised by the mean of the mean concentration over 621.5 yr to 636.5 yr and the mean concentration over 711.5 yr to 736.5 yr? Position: 719.0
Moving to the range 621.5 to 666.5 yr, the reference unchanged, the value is 639.0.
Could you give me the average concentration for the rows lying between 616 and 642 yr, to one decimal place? 5.7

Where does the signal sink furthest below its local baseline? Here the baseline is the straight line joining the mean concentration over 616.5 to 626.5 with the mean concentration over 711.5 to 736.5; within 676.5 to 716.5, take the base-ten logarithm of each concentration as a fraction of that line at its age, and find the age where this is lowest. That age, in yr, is 699.0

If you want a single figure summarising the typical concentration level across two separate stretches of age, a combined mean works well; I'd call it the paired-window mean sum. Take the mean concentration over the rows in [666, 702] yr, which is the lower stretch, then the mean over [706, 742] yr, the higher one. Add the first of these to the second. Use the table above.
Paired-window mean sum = 10.9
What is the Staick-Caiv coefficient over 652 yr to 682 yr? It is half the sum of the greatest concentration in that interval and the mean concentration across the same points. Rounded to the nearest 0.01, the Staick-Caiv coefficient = 5.85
